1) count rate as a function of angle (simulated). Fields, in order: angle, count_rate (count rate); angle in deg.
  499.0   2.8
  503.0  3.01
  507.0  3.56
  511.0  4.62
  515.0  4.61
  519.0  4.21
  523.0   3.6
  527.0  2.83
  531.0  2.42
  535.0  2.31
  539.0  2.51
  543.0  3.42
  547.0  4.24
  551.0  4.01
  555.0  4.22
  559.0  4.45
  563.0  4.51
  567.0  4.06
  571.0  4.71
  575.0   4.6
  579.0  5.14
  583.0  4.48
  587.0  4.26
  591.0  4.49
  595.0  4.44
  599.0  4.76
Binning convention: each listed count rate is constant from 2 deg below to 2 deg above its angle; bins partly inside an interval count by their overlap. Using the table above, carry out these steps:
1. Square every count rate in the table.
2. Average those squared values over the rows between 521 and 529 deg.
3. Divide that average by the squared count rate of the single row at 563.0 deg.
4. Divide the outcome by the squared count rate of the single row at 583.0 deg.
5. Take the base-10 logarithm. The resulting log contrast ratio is -1.59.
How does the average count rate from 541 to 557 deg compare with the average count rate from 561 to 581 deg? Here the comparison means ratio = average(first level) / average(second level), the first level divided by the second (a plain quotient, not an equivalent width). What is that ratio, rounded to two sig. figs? 0.86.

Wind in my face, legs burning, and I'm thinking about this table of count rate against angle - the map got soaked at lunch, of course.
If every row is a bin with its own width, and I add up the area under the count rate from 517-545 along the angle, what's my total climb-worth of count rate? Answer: 85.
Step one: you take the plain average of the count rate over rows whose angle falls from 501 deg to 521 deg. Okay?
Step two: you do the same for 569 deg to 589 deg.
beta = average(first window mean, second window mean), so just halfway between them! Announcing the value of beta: 4.32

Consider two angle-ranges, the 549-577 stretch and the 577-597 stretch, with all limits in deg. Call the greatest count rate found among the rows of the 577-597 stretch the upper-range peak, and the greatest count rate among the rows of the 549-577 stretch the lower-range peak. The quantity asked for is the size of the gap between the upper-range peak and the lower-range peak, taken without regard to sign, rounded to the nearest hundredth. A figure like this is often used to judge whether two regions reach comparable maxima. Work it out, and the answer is 0.43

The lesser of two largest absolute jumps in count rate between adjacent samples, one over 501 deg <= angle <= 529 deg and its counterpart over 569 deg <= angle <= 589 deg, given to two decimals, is 0.66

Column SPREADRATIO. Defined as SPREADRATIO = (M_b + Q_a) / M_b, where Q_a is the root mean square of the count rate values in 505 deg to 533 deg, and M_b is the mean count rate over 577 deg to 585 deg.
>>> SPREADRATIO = 1.79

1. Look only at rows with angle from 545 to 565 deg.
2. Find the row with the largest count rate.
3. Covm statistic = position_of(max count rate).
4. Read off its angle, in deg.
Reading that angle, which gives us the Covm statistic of 563.0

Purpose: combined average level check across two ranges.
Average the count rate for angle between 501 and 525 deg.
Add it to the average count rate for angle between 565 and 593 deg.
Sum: 8.5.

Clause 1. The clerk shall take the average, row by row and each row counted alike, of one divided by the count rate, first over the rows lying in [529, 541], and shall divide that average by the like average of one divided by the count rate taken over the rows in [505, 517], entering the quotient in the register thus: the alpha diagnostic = 1.74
